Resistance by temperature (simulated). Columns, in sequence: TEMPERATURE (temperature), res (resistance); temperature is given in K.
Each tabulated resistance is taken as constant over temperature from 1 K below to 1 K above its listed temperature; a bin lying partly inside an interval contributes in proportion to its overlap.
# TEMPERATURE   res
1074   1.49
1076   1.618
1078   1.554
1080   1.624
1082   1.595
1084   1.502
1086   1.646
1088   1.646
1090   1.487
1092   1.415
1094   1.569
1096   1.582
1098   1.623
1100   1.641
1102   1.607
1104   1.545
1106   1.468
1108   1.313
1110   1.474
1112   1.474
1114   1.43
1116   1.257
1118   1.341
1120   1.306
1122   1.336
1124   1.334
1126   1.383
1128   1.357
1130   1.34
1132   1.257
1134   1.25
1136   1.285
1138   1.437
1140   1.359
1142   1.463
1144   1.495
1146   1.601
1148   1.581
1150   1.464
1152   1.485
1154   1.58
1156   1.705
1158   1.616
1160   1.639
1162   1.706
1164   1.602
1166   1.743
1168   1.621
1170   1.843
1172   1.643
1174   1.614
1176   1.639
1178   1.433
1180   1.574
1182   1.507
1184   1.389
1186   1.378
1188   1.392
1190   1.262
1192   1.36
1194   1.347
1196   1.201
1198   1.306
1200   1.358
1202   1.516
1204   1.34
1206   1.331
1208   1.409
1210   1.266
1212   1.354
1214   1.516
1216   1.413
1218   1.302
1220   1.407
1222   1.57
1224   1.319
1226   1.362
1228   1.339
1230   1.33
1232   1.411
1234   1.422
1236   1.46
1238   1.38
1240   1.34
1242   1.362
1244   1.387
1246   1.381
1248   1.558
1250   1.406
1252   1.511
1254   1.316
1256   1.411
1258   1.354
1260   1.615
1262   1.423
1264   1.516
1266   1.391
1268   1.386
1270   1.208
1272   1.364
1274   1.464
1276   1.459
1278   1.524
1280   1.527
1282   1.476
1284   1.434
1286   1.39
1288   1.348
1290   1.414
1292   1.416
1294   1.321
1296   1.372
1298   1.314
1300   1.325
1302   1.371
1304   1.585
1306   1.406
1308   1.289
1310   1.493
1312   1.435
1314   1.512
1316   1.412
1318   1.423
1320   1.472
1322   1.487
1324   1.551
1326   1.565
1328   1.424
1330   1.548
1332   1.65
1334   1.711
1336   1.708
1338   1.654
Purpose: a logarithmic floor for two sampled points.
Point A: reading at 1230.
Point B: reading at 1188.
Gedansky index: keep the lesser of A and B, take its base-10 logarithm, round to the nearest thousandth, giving 0.124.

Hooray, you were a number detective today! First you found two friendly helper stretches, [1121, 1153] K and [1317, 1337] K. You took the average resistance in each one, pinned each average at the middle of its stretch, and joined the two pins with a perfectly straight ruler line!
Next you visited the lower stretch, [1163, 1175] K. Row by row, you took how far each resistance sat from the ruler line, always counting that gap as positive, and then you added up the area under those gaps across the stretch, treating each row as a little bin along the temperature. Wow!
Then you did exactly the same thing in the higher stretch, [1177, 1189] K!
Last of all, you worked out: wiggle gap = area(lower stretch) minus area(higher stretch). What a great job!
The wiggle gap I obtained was 2.3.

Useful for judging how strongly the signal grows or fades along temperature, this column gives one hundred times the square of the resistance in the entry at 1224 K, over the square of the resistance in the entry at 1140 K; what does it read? 94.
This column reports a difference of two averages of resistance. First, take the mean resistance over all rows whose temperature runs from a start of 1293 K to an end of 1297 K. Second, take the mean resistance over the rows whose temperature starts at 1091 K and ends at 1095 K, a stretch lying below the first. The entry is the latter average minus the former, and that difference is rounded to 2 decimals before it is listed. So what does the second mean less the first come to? 0.15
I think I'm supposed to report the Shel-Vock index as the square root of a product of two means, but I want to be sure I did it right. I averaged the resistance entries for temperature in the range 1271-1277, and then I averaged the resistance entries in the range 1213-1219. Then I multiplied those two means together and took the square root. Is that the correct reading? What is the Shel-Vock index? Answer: 1.42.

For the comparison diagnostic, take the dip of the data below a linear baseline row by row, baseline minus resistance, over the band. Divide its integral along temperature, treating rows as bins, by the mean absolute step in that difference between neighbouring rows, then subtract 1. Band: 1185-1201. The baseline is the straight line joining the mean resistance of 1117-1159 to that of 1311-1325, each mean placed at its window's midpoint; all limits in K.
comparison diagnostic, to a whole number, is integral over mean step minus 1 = 22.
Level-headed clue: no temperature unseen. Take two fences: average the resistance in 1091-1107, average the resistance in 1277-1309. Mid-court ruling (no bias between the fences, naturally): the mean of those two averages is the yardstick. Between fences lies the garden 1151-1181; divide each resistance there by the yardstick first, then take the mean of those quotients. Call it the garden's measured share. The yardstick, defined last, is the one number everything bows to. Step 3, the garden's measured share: 1.10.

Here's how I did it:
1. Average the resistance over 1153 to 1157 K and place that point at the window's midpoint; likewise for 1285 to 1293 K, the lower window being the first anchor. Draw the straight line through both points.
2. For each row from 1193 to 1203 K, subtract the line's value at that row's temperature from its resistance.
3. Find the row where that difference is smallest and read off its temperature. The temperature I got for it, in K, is 1196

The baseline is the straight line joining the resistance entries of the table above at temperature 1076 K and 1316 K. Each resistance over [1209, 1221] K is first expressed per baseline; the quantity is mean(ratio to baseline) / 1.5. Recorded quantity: 0.61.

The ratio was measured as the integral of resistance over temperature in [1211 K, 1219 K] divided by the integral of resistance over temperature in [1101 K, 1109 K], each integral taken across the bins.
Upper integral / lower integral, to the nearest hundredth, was 0.94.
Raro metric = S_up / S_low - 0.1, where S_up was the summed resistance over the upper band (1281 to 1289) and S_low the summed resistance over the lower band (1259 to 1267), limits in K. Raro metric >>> 0.850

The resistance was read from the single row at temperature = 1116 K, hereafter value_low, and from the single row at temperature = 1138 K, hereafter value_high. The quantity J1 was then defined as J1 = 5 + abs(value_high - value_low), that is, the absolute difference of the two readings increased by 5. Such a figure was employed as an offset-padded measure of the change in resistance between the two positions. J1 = 5.18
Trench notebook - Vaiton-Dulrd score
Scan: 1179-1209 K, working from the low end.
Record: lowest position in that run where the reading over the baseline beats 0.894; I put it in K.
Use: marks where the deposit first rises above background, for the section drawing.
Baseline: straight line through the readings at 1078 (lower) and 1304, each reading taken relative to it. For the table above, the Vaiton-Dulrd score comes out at 1180 K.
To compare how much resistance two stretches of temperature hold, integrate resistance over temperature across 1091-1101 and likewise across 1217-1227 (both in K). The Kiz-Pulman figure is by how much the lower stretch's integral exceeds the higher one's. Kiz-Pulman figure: 1.7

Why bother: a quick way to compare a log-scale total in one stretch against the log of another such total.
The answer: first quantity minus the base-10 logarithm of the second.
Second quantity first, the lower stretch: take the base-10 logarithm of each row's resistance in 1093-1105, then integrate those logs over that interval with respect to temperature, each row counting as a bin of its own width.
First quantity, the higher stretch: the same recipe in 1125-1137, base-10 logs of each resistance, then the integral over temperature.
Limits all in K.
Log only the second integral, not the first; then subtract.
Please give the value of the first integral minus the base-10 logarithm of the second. 1.03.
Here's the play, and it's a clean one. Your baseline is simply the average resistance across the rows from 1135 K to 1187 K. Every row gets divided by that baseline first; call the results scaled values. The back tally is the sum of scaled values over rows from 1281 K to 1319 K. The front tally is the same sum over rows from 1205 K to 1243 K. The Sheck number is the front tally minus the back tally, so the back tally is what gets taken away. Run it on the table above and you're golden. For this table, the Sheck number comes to -0.3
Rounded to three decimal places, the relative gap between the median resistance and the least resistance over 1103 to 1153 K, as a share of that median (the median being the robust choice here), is 0.096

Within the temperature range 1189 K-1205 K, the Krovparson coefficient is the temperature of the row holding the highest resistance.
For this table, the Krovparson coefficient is 1202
